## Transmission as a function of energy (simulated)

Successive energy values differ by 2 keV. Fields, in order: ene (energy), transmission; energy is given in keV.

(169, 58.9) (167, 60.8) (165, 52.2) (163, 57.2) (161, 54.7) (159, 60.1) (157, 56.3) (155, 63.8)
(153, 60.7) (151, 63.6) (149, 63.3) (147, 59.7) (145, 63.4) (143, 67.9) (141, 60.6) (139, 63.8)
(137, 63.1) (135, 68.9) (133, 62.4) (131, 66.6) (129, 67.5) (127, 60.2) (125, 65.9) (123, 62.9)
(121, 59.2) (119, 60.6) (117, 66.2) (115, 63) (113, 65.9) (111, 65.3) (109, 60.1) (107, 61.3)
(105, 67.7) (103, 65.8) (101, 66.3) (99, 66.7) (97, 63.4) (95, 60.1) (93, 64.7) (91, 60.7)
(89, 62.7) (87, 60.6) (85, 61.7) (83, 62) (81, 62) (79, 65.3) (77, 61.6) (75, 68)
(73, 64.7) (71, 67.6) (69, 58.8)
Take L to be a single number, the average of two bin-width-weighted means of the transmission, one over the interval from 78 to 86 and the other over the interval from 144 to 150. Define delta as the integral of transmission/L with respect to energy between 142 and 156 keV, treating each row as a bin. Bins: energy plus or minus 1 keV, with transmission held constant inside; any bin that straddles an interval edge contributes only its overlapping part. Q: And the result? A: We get 14.2 keV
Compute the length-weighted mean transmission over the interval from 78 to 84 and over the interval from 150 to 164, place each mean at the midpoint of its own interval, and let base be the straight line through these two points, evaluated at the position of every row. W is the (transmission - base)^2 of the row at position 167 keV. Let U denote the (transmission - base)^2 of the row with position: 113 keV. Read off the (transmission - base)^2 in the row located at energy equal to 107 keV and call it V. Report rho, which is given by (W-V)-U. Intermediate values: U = 19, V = 0.3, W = 3.2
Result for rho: -16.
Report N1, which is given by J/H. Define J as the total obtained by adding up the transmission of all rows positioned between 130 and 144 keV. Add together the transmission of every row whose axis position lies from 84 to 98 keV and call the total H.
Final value 1.04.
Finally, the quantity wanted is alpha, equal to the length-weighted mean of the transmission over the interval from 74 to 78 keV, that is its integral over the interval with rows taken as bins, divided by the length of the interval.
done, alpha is 64.8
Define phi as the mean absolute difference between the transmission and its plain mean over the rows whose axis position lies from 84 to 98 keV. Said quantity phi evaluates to 1.4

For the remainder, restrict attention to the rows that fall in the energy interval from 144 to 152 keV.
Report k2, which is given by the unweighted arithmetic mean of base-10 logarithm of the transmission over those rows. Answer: 1.80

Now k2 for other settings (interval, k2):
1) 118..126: 1.79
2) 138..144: 1.81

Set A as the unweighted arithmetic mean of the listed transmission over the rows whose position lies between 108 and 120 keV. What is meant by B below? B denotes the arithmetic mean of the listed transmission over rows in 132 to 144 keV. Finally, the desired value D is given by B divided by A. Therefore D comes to 1.01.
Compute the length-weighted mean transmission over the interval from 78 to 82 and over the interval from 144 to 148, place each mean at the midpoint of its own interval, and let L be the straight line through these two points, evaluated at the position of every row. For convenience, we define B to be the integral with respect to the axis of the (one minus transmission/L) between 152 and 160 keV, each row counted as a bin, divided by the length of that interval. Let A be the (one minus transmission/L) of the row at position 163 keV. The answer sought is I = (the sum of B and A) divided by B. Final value 4.8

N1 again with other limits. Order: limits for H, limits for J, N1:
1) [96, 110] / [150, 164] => 0.92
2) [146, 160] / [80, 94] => 1.02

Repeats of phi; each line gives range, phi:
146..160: 2.1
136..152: 1.5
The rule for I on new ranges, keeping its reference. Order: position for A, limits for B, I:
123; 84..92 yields 0.7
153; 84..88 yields 1.3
